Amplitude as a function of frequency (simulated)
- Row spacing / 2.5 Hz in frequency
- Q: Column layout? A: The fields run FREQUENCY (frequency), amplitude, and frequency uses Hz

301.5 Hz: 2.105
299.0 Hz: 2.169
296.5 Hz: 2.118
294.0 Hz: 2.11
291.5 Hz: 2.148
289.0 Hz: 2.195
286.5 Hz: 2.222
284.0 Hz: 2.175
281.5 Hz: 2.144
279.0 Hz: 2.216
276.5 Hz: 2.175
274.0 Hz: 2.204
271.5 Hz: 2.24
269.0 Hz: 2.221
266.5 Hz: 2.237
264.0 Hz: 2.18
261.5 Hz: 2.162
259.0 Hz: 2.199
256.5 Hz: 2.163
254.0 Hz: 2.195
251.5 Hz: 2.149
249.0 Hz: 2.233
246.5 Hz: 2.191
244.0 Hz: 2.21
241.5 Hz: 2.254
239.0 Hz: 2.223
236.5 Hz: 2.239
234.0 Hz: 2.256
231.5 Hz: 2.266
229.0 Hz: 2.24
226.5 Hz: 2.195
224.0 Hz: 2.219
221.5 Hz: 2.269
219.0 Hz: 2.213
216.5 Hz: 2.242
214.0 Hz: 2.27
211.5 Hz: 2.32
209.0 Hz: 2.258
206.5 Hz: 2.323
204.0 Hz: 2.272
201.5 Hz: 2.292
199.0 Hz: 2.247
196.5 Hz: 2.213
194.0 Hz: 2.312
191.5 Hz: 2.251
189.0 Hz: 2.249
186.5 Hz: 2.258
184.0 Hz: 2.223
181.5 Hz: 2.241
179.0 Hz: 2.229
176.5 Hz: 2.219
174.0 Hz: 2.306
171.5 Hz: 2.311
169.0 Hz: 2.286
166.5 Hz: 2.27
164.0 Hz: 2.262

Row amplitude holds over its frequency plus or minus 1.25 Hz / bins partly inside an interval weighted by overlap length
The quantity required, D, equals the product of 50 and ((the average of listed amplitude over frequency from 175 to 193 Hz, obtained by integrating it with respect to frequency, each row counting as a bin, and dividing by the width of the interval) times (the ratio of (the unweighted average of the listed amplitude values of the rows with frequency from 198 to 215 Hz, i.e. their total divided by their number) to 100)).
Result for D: 2.56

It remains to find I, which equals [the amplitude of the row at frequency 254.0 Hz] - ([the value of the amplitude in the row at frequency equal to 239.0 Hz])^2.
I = -2.75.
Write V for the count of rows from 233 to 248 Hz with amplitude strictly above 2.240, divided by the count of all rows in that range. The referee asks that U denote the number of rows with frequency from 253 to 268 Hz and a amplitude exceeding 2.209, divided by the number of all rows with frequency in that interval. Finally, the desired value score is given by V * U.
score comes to 0.06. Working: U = 0.2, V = 0.33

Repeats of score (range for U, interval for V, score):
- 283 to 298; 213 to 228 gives 0.08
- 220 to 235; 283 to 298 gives 0.00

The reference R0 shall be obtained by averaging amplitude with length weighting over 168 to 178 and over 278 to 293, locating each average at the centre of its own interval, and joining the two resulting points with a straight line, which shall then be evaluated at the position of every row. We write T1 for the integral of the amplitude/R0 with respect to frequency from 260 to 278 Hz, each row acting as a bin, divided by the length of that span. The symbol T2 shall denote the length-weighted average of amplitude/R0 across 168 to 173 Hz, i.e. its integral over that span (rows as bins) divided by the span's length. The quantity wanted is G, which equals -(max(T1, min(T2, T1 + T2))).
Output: -1.01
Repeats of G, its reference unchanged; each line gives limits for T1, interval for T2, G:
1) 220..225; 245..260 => -1.00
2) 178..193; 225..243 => -1.01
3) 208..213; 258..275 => -1.02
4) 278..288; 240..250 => -1.00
